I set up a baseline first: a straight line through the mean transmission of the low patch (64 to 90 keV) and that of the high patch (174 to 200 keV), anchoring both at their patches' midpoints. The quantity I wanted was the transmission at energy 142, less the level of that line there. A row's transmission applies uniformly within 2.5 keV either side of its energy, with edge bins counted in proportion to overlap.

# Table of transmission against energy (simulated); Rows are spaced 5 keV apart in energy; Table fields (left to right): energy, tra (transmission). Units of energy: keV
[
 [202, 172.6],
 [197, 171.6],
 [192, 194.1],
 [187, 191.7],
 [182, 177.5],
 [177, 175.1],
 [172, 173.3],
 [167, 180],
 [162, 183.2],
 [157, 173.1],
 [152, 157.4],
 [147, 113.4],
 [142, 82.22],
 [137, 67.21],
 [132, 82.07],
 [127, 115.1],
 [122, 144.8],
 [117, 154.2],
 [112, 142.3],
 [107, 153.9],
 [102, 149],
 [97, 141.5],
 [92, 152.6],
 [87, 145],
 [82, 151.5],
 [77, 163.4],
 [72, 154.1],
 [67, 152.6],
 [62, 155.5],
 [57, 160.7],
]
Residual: -88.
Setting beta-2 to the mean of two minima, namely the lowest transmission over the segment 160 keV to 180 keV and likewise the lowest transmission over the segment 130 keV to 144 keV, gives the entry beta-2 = 120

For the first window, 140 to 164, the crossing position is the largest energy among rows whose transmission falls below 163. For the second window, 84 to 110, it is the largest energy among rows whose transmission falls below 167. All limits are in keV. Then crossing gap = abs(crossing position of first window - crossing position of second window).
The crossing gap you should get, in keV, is 45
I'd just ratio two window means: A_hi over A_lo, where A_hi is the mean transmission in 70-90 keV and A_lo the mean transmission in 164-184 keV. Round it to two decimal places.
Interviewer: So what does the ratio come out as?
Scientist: 0.87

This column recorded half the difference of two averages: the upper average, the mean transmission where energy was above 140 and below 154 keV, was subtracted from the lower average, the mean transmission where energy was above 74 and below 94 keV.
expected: 18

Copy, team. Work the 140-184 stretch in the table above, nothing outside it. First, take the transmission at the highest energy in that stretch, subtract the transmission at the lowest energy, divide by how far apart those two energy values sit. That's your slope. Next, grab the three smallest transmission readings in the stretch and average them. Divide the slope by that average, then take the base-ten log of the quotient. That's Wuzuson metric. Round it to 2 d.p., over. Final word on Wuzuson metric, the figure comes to -1.69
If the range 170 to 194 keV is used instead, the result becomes -2.23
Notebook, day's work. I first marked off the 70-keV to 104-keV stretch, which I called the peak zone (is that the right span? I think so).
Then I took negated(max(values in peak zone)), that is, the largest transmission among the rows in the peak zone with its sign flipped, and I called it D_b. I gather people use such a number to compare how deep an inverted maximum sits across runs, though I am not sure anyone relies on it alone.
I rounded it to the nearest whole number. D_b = -163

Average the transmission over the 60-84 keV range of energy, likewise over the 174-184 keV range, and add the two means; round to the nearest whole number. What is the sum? 332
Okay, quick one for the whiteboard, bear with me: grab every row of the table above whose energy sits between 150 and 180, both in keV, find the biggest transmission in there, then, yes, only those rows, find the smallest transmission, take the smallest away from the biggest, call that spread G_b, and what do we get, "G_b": 26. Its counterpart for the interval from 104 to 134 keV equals 72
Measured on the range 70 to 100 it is 22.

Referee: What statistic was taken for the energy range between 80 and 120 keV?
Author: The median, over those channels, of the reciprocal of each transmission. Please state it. 0.0067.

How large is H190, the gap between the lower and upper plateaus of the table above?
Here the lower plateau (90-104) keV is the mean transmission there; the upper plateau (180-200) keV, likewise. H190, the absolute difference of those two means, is 36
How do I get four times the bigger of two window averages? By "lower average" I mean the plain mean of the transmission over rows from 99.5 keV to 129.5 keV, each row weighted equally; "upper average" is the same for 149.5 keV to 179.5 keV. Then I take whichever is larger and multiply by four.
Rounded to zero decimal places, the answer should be 695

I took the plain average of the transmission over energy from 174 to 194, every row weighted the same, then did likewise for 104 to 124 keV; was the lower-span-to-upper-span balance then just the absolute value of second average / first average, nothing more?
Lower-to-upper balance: 0.81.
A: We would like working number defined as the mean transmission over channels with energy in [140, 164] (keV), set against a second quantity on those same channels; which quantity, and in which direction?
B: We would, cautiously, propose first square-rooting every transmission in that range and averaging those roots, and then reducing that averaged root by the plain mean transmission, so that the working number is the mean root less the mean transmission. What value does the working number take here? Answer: -130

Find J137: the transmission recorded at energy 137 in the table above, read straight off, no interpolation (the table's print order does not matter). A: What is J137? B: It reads 67.21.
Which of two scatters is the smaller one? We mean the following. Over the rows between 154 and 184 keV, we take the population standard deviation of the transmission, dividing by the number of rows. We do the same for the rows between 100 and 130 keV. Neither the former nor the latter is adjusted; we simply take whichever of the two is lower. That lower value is 3.7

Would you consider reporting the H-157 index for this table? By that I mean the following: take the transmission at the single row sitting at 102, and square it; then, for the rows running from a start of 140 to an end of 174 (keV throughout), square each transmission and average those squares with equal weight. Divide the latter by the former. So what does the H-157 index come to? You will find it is 1.10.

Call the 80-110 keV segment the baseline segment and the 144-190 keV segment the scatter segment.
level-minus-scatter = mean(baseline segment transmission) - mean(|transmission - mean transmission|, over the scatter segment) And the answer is 134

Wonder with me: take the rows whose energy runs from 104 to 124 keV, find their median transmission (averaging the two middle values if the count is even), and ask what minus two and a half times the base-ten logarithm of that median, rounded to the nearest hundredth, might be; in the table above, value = -5.44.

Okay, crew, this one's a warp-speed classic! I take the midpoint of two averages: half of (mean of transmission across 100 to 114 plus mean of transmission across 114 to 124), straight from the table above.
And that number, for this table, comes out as 149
